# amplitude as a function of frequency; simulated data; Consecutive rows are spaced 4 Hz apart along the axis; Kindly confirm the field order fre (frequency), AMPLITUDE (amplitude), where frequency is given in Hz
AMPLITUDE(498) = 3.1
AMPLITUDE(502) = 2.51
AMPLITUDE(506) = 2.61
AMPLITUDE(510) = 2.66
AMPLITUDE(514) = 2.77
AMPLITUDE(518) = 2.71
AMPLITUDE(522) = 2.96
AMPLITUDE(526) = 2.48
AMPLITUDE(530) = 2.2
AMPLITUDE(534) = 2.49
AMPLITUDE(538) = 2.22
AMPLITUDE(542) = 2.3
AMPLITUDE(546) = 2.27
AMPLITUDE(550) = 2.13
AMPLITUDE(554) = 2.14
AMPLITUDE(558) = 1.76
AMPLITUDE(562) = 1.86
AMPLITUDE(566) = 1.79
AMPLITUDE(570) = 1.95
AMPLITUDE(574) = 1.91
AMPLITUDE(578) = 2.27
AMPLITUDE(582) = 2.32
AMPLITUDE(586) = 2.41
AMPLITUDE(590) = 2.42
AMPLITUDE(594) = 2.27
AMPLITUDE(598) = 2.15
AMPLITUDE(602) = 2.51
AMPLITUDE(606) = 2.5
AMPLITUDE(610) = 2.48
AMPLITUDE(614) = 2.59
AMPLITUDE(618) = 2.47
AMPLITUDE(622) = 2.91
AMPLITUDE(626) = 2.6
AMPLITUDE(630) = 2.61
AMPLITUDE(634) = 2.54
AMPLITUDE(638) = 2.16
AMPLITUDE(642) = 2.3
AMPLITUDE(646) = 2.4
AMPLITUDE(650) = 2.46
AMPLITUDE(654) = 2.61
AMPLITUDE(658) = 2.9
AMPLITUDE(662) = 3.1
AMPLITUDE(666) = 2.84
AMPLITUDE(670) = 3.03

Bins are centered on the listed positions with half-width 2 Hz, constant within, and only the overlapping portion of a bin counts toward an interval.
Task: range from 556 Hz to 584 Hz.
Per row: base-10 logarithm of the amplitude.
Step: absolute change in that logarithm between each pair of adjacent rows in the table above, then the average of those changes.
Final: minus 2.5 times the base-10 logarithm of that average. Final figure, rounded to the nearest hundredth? 3.86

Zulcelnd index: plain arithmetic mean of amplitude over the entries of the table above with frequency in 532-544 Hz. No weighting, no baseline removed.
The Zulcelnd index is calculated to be 2.34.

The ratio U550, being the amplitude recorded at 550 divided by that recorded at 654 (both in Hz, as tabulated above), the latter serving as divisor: 0.82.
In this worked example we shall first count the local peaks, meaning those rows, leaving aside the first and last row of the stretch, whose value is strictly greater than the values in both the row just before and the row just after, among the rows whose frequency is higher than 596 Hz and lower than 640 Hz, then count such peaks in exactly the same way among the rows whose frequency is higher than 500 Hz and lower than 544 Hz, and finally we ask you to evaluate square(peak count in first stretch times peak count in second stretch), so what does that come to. 144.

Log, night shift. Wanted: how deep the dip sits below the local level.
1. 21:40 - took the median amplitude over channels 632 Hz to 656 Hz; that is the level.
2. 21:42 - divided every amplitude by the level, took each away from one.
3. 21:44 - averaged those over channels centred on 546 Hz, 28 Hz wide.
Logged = 0.100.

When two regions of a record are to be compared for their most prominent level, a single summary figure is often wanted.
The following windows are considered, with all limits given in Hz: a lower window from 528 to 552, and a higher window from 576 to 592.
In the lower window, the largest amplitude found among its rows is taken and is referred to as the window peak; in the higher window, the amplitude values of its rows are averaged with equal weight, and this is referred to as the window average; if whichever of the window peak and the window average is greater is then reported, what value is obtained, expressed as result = 2.49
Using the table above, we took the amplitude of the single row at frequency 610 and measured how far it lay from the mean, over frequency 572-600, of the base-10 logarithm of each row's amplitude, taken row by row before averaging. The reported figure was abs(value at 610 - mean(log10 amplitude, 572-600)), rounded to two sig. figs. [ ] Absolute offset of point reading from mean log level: 2.1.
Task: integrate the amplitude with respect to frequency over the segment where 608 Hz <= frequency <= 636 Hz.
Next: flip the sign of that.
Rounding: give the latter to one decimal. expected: -72.8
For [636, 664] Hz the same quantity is -71.7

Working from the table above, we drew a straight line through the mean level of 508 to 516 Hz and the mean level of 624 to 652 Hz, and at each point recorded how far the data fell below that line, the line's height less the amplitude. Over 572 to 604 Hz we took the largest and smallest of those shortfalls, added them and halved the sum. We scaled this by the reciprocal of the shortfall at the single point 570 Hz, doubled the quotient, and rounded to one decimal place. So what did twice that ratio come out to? 1.1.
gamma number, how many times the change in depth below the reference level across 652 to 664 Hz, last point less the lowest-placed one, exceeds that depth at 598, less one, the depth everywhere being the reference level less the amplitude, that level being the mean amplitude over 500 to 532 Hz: -2.1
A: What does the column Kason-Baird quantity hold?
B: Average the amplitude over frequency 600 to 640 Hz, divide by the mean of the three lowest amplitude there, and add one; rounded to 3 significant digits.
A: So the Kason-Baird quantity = 2.07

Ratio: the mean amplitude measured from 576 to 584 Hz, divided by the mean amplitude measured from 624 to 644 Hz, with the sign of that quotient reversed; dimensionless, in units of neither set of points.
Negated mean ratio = -0.94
